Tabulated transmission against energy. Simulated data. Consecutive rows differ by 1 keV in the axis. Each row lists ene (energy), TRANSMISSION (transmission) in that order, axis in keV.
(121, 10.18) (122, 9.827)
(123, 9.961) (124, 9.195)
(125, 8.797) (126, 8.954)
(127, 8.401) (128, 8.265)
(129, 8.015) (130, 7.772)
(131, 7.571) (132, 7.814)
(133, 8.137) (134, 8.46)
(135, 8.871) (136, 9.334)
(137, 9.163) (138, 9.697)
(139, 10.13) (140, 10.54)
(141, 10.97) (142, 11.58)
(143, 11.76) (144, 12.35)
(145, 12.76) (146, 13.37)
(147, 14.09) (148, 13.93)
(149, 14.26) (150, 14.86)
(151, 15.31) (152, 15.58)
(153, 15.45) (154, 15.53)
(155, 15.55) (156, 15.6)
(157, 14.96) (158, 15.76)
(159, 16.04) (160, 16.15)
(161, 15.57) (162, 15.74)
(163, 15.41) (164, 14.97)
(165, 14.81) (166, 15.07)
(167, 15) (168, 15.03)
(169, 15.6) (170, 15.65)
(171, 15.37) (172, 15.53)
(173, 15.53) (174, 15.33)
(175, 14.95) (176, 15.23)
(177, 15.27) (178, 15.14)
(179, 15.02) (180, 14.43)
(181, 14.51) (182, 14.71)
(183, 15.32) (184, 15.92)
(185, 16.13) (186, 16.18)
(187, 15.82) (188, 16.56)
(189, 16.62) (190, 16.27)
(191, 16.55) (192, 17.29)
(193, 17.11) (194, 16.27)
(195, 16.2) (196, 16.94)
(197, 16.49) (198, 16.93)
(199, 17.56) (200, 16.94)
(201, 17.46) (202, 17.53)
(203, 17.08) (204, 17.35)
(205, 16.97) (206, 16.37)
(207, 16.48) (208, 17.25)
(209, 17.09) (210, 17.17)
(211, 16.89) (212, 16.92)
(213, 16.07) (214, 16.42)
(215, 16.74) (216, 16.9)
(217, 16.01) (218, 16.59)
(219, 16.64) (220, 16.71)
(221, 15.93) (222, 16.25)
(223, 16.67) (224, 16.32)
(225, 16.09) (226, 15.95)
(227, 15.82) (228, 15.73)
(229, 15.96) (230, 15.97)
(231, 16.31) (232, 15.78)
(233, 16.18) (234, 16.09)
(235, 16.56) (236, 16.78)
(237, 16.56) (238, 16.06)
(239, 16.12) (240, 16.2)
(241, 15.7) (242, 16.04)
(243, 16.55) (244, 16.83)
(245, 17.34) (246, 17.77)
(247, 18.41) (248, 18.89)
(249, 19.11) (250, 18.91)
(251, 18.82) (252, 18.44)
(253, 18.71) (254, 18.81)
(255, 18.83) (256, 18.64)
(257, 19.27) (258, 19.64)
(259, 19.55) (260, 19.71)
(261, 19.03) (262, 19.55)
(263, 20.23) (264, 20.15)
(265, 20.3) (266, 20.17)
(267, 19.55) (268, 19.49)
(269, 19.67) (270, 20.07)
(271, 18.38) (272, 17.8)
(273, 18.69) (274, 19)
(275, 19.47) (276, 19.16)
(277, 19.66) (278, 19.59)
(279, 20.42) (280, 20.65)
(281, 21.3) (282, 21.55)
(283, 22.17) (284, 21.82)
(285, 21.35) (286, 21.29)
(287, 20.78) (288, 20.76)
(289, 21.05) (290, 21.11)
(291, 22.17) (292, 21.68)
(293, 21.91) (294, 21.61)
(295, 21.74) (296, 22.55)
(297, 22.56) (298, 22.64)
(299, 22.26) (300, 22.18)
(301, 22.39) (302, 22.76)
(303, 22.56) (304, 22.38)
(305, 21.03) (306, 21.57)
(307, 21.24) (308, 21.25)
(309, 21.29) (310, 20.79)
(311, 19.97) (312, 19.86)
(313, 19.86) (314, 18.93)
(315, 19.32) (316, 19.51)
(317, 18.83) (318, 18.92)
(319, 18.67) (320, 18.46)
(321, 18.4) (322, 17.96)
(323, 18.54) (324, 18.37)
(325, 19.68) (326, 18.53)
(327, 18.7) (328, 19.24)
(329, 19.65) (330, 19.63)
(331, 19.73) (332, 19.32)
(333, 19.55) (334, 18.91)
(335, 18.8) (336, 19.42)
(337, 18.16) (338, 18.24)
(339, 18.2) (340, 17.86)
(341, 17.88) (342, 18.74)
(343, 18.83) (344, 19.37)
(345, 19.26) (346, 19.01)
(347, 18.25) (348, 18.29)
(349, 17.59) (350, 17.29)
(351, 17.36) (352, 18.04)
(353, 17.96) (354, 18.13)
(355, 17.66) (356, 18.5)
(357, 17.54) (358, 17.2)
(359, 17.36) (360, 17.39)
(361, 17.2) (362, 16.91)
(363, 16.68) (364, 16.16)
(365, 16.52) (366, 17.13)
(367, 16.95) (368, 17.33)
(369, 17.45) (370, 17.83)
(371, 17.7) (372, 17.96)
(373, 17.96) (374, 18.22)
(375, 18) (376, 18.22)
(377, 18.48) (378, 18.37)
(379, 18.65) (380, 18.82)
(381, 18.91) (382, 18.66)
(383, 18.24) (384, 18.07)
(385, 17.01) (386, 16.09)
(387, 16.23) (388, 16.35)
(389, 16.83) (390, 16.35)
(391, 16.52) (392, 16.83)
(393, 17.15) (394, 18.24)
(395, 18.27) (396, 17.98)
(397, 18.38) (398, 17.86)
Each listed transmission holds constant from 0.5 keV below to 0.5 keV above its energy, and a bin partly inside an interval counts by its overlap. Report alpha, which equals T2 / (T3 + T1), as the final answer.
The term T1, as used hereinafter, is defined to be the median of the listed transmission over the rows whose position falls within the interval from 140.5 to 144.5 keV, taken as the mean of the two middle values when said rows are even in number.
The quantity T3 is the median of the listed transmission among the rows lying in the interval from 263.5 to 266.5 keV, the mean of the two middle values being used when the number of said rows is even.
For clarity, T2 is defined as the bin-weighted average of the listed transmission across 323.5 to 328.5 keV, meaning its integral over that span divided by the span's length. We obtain 0.59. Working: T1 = 11.7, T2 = 18.9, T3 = 20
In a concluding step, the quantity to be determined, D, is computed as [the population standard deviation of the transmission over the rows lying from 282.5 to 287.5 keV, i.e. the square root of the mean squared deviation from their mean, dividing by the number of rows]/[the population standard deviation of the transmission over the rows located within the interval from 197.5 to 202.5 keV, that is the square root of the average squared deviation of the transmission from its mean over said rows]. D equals 1.7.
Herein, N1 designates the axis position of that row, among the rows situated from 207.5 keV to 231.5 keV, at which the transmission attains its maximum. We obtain 208 keV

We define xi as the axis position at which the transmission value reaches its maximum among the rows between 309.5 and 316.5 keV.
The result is 310 keV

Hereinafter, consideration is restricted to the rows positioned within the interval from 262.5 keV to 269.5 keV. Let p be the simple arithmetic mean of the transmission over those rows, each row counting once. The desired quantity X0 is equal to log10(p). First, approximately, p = 20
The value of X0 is 1.30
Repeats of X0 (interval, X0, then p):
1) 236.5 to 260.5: 1.25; 18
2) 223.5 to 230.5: 1.20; 16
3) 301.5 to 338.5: 1.29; 20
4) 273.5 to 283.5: 1.31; 20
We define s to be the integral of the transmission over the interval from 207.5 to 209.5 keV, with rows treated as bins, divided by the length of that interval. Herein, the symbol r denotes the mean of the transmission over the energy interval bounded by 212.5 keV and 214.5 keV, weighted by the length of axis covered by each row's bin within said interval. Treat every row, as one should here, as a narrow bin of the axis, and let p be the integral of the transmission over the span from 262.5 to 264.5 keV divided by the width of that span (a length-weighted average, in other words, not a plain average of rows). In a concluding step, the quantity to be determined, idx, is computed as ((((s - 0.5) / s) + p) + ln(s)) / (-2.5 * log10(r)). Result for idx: -7.93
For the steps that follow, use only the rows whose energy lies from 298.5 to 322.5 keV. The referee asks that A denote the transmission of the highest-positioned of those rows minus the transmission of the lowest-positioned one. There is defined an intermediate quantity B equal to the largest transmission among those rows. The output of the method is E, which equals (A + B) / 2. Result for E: 9.2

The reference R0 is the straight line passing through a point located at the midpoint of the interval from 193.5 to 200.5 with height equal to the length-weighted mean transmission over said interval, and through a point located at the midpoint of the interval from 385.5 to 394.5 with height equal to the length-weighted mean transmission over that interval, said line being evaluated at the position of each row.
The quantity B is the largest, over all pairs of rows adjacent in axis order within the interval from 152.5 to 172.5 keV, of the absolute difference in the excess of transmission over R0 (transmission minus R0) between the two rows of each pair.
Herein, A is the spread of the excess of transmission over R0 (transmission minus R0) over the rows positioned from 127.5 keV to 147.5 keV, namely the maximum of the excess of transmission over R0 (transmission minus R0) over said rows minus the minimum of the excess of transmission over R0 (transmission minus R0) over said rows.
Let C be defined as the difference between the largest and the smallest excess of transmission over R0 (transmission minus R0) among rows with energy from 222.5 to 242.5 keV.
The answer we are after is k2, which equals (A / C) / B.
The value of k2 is 7.6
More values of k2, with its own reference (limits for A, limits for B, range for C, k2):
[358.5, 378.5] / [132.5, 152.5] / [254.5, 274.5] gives 1.3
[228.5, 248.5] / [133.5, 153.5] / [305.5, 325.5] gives 1.2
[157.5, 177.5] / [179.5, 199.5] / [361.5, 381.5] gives 0.6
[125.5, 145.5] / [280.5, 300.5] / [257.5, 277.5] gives 2.0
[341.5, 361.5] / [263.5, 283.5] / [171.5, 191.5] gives 0.6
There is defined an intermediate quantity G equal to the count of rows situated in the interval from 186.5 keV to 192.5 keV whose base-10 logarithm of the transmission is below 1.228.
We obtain 5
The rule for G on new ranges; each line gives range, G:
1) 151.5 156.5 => 5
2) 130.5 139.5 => 9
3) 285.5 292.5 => 0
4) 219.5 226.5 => 7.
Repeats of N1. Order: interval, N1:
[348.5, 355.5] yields 354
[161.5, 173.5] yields 162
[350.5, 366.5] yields 356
